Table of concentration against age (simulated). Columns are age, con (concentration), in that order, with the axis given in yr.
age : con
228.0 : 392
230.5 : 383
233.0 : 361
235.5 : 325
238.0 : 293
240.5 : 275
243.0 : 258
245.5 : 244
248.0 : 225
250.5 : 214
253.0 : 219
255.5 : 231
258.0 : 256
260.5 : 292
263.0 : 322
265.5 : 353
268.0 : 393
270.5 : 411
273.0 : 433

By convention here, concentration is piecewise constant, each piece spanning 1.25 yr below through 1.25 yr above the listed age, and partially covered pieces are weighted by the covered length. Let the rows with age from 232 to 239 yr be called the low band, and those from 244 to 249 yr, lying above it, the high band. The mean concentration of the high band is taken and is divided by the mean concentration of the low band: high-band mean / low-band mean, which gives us 0.72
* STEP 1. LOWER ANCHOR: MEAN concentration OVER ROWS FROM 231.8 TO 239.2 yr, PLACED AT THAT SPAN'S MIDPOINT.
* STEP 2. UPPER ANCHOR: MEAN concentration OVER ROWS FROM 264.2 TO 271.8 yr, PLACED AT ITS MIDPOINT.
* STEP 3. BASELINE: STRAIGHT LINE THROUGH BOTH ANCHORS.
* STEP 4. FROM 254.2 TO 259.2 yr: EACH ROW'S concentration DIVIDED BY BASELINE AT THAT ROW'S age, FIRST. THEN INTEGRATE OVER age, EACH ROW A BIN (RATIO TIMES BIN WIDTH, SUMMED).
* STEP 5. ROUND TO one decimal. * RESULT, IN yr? 3.3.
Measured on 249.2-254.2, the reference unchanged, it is 3.0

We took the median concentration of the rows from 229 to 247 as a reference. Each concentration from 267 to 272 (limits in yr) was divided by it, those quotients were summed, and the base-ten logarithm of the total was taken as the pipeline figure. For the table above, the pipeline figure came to 0.44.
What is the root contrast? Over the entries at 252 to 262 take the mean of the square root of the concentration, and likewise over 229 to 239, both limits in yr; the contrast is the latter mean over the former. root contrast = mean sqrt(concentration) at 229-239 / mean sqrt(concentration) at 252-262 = 1.17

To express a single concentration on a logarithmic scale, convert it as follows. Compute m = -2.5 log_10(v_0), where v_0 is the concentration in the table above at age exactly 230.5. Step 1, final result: -6.5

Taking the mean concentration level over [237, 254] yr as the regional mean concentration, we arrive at 247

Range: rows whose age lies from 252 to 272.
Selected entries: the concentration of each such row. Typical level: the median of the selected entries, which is 307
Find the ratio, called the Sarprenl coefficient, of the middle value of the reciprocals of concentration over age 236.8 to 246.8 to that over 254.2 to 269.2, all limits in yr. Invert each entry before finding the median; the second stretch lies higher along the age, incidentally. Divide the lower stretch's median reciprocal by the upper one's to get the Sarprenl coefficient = 1.15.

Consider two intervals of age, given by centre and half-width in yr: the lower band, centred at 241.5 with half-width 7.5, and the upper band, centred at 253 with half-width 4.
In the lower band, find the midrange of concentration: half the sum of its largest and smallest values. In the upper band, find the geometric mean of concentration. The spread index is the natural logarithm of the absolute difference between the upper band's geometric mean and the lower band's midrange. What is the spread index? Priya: 4.0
